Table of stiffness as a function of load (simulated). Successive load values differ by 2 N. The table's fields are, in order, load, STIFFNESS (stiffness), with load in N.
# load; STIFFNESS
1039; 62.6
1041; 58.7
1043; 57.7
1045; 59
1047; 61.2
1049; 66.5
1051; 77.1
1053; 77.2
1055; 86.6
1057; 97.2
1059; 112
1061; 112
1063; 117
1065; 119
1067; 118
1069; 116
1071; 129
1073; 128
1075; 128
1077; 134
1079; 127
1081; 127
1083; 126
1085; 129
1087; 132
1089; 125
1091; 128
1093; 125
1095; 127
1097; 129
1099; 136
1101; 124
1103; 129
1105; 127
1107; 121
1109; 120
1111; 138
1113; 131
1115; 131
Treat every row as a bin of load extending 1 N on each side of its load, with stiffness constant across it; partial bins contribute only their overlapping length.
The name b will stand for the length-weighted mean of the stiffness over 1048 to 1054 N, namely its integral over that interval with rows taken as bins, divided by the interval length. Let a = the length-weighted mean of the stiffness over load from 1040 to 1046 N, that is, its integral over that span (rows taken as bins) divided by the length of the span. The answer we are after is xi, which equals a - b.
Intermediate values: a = 58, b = 74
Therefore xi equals -15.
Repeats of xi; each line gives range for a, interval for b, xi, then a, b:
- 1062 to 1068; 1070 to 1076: -10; 118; 128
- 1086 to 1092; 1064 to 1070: 11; 128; 118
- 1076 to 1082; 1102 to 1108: 4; 129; 126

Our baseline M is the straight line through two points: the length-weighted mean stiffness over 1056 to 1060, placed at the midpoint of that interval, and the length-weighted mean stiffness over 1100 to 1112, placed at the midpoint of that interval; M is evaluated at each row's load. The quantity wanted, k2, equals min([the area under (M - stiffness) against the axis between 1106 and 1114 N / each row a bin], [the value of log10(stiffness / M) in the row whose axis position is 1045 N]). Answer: 0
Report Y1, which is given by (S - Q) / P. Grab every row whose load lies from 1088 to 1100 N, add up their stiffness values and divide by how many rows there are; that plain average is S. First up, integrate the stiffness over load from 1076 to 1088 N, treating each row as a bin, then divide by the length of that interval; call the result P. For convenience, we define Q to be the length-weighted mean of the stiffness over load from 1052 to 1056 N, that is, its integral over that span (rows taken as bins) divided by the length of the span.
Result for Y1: 0.36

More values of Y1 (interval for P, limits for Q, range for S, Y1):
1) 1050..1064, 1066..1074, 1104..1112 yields 0.04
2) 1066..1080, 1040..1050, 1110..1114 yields 0.59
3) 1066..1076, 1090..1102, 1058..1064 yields -0.12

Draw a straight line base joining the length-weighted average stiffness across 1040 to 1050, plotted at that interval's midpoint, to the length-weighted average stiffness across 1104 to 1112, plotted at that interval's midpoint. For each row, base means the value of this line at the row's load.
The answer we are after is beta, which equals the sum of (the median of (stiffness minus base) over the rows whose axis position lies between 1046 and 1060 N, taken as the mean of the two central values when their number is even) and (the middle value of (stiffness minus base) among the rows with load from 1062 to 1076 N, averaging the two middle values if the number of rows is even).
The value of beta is 48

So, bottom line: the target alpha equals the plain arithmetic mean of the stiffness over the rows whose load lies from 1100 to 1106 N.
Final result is 127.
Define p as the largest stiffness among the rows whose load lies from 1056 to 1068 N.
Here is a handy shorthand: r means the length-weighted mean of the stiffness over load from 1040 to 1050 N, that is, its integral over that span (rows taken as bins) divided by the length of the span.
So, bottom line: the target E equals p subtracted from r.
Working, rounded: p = 119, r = 61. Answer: -58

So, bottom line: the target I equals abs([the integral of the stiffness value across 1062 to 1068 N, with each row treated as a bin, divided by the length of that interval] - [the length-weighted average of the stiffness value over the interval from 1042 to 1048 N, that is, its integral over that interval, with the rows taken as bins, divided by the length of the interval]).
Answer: 59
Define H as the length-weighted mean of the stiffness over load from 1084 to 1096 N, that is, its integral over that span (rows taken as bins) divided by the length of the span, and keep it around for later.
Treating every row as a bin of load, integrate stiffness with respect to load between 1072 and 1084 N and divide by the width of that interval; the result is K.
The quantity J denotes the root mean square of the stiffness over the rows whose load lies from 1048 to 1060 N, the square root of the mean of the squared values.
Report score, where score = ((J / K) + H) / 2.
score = 64.2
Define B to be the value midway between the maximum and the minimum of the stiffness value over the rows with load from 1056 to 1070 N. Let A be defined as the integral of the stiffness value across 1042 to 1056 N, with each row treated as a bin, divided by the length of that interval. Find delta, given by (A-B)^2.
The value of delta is 1503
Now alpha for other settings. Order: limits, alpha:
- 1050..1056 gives 80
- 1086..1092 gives 128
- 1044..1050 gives 62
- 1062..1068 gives 118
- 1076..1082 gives 129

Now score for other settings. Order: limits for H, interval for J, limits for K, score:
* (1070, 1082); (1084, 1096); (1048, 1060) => 65.2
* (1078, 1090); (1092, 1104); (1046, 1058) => 64.7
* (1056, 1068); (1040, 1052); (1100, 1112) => 56.5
